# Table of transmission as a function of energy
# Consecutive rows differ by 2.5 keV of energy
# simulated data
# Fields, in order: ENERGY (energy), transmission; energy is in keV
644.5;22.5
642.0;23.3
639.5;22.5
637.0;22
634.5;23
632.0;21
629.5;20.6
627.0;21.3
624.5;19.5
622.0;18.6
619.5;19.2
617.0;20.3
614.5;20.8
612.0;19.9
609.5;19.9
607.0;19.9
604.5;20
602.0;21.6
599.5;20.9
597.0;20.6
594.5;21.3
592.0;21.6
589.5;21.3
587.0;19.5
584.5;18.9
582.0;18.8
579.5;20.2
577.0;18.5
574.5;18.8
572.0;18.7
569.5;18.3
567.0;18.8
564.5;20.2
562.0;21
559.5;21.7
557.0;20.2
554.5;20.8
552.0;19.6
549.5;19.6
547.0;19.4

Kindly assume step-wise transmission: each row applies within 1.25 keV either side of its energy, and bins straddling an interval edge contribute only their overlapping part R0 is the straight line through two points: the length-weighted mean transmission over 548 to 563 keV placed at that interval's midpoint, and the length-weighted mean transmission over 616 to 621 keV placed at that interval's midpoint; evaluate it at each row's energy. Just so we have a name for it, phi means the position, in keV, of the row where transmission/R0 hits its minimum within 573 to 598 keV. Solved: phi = 577.0 keV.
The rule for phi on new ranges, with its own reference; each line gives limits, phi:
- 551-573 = 569.5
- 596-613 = 607.0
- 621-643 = 622.0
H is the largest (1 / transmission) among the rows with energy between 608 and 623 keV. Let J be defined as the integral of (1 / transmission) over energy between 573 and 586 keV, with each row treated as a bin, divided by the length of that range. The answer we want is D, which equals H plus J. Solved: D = 0.106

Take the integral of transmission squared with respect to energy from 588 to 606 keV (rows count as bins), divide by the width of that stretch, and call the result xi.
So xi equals 442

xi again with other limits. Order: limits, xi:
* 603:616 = 405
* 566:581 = 357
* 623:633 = 422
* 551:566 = 424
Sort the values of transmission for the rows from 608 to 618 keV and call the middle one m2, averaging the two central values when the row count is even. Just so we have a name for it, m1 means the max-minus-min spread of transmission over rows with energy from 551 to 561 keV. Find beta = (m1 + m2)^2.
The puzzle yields 493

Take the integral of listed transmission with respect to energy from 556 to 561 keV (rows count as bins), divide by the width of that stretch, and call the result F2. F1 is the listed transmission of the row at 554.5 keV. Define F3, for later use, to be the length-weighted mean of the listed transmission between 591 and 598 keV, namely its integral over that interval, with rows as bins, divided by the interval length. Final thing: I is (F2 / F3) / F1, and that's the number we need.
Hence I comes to 0.0477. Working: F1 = 20.8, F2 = 21.0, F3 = 21.2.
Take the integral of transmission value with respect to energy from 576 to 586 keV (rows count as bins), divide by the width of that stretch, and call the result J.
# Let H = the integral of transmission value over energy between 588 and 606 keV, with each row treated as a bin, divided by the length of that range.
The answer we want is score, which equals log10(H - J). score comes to 0.3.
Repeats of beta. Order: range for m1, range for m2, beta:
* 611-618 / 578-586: 392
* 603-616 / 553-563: 475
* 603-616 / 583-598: 477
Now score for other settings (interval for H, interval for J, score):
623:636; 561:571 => 0.2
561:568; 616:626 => -0.2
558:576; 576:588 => -0.3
